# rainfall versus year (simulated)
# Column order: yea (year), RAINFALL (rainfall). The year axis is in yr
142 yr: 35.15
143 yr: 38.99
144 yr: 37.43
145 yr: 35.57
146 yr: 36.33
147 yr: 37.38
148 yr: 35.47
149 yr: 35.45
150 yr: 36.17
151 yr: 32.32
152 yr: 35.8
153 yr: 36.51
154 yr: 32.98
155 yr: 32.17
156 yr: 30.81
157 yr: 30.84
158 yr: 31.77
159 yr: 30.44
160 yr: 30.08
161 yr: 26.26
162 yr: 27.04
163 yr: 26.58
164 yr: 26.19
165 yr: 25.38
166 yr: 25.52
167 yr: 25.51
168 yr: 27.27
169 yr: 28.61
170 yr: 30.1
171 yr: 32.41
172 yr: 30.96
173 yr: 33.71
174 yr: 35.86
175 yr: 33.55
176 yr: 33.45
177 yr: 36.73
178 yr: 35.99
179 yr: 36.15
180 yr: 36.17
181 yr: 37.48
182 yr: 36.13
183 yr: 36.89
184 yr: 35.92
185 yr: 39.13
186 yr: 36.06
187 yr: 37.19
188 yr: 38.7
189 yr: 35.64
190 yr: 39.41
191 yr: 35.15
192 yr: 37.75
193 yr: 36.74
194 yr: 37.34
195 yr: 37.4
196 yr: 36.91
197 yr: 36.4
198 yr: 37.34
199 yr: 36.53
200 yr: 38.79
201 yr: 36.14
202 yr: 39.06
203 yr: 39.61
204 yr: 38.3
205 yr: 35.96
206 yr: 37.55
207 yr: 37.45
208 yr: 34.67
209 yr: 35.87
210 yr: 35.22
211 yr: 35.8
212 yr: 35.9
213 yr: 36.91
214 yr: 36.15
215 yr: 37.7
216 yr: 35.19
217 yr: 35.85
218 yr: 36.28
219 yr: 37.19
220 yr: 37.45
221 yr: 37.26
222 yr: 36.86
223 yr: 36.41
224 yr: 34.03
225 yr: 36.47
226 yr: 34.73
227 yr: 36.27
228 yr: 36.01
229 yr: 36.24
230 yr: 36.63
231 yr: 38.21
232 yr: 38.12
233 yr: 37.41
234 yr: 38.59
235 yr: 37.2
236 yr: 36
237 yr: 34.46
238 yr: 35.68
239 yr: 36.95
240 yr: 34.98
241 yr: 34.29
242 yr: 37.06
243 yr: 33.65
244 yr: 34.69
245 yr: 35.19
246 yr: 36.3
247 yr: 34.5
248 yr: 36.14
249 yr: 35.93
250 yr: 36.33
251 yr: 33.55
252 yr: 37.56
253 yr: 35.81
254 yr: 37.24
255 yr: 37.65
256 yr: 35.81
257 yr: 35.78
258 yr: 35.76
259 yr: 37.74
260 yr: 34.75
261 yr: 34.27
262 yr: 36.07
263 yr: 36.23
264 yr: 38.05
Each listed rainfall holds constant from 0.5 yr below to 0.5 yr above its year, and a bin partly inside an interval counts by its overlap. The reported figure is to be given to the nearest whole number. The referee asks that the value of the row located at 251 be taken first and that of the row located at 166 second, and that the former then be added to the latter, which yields 59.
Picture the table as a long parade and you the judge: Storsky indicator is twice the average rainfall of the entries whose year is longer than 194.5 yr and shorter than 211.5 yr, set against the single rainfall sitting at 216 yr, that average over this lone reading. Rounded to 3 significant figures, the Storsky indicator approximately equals 2.10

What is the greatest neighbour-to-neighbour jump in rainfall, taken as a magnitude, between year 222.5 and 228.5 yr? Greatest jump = 2.4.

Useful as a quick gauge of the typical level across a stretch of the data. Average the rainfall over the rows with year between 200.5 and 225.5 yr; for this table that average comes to 36.6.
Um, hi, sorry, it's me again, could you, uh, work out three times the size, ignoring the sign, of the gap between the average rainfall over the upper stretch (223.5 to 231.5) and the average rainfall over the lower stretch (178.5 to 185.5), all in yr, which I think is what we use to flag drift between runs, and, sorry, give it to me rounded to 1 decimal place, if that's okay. 2.3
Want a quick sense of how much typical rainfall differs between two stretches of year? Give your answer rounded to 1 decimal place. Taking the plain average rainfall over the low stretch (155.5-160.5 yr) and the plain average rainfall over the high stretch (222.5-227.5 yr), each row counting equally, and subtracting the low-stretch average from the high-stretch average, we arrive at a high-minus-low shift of 4.8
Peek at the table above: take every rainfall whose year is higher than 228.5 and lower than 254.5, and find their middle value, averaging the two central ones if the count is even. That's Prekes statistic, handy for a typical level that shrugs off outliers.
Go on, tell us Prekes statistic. 36.2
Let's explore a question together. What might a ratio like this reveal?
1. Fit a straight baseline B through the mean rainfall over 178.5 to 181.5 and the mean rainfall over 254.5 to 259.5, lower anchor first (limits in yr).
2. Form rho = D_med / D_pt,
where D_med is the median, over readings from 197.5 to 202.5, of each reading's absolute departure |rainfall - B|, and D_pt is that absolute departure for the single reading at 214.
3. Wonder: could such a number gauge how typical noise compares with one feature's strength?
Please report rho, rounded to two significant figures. 1.8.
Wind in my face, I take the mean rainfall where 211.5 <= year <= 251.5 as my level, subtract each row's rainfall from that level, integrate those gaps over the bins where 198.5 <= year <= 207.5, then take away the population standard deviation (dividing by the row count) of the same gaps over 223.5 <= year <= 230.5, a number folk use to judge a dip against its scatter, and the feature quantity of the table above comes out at -15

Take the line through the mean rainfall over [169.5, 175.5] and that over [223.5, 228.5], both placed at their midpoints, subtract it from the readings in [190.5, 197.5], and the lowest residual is 1.4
